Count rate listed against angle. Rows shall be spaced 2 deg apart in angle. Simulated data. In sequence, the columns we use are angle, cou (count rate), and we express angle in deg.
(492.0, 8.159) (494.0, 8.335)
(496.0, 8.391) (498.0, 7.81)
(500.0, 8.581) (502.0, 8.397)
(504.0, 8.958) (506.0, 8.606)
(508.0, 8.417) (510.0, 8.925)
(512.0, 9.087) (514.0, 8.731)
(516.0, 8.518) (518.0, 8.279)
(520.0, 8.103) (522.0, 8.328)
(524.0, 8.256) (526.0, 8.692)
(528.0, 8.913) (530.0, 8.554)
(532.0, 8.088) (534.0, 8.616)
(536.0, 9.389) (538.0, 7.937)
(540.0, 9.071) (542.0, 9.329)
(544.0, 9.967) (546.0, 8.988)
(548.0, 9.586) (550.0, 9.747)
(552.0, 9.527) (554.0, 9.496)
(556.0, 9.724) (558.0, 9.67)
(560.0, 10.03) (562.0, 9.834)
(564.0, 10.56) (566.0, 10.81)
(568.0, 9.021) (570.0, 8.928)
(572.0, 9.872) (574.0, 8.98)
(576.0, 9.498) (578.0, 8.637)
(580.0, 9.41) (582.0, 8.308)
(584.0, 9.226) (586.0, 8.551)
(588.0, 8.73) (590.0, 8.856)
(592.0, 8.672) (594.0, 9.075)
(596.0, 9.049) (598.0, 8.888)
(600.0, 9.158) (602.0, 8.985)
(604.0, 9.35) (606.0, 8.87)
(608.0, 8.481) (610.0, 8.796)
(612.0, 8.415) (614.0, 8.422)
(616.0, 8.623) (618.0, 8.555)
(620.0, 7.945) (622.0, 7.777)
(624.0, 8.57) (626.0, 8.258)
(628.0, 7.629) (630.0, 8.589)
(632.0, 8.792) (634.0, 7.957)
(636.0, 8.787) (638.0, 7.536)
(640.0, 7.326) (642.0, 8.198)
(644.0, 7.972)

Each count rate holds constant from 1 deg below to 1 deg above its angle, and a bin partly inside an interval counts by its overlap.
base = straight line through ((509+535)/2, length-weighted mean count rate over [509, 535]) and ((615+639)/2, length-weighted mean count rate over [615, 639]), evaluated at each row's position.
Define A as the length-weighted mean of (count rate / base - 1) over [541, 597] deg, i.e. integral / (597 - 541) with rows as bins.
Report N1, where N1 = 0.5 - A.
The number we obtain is 0.39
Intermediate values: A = 0.11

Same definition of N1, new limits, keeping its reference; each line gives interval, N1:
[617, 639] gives 0.50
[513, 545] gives 0.48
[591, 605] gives 0.42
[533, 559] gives 0.40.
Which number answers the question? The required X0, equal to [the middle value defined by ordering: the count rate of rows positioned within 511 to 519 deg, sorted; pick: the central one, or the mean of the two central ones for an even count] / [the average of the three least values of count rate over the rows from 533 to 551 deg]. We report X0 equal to 1.01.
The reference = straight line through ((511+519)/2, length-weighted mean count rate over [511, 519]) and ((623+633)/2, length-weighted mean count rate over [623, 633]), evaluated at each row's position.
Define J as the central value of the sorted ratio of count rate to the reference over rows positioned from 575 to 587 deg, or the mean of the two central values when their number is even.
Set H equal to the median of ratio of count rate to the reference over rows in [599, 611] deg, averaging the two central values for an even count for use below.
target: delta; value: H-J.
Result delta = 0.01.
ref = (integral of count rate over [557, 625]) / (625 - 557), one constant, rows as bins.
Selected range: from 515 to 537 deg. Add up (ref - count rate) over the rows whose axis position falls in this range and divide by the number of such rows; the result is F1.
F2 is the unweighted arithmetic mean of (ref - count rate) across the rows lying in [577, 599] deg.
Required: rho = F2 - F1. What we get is -0.3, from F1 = 0.49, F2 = 0.2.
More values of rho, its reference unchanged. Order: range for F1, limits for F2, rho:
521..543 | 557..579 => -1.0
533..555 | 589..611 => 0.3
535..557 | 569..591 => 0.3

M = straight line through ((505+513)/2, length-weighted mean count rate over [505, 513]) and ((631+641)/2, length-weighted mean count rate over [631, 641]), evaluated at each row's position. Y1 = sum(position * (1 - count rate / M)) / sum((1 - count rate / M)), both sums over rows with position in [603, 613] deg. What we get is 606.7 deg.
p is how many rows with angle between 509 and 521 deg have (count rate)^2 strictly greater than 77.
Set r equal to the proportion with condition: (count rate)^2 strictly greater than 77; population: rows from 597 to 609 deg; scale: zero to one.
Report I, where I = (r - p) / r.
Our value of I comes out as -1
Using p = 2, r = 0.8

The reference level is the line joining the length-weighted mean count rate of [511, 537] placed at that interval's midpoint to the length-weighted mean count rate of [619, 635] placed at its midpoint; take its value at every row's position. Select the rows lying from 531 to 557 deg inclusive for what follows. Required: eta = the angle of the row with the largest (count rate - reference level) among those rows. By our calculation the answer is 544.0 deg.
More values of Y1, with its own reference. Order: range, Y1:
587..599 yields 593.6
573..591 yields 581.0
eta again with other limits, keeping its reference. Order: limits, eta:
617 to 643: 636.0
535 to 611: 566.0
